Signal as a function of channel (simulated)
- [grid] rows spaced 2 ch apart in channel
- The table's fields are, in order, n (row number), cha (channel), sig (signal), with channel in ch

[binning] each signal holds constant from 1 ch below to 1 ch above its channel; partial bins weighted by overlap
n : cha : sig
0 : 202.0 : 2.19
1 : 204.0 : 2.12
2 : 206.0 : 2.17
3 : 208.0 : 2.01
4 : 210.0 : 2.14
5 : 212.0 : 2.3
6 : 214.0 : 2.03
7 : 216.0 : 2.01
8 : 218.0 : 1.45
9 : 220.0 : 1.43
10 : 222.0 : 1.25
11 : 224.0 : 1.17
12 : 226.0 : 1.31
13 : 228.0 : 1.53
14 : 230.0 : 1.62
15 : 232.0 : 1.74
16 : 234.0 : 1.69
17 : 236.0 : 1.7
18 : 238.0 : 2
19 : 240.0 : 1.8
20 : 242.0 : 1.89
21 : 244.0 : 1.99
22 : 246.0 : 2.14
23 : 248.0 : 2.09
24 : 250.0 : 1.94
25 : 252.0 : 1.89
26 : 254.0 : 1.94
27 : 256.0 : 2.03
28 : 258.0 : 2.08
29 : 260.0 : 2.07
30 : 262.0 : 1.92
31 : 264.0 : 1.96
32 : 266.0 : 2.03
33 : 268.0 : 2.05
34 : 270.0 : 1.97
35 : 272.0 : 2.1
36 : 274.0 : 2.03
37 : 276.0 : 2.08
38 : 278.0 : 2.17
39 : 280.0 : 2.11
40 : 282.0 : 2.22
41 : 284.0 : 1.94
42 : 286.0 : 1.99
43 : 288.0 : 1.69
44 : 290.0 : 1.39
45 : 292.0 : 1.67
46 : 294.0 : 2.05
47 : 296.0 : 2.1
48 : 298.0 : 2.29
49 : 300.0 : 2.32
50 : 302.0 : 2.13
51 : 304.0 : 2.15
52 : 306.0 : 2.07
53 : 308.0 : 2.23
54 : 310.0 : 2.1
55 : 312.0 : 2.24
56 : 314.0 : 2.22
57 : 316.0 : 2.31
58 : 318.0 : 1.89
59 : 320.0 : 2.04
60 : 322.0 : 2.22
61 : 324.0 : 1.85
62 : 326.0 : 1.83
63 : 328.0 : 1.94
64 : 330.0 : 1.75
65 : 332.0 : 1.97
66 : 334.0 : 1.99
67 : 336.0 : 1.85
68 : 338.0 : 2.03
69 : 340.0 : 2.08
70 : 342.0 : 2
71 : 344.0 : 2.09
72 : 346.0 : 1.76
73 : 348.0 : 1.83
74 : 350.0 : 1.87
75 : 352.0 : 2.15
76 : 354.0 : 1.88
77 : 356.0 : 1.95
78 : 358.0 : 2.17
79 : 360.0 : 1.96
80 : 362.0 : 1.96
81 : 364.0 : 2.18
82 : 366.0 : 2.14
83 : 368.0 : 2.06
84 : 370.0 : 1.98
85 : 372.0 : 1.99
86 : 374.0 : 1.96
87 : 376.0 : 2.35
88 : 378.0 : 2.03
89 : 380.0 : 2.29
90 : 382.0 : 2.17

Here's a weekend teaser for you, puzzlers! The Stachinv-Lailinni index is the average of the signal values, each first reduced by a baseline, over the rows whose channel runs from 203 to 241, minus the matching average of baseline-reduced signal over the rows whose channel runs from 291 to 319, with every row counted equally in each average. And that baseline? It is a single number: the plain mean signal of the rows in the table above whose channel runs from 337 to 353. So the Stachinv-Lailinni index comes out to -0.36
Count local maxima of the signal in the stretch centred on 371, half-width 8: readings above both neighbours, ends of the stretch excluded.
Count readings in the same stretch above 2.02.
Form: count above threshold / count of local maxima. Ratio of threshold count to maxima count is 2.5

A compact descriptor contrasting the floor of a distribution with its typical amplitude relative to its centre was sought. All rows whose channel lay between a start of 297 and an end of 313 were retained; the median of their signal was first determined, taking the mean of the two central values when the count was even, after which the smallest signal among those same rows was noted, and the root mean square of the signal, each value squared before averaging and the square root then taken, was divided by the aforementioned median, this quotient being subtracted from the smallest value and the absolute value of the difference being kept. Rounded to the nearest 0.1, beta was 1.1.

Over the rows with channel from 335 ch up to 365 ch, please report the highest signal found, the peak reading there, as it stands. 2.18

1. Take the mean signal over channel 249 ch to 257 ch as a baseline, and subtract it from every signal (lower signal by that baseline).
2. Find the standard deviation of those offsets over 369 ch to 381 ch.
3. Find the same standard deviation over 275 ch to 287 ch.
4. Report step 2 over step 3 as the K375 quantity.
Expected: 1.6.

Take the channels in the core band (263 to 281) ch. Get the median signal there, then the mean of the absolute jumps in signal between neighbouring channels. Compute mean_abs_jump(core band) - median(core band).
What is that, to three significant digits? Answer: -1.98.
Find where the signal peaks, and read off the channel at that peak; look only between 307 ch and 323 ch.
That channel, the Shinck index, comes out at 316.0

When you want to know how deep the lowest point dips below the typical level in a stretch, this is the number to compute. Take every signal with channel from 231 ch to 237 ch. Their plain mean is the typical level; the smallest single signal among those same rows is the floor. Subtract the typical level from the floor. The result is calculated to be -0.02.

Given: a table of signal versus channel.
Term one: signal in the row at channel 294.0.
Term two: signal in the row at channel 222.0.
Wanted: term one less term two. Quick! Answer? 0.8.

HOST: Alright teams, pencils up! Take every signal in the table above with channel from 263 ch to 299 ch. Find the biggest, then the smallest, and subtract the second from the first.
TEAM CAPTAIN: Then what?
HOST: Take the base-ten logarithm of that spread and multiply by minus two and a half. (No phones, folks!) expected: 0.1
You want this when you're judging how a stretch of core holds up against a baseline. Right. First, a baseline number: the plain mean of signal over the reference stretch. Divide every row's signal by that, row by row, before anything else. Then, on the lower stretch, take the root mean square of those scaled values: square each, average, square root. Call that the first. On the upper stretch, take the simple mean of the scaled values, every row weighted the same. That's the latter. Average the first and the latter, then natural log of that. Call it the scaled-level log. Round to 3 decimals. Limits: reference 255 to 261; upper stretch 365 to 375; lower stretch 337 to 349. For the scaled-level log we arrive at -0.031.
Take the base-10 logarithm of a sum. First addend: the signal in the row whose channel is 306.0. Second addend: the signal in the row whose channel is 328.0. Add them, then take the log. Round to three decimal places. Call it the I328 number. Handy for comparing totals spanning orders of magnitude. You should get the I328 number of 0.603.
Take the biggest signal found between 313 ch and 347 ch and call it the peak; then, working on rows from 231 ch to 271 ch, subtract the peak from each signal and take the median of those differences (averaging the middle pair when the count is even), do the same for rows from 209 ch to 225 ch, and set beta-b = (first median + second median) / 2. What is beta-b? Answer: -0.46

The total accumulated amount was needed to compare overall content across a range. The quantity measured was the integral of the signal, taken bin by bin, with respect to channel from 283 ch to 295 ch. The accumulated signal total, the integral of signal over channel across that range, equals 21.5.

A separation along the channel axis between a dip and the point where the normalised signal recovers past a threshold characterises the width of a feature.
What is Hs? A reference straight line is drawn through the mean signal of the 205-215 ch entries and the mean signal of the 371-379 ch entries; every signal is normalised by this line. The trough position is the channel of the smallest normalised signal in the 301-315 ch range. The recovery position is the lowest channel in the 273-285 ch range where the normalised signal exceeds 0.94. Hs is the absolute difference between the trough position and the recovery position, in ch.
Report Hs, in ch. 32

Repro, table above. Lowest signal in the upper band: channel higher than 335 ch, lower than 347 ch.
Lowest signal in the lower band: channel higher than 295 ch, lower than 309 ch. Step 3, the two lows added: 3.8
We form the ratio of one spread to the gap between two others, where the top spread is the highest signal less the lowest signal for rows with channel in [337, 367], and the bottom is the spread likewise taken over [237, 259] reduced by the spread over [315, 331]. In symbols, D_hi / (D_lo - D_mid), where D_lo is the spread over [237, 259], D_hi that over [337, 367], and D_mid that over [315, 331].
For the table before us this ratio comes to -1.91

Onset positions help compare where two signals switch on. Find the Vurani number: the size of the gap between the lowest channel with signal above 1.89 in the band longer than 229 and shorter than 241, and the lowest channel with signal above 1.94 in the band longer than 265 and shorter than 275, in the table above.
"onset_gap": 28 ch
